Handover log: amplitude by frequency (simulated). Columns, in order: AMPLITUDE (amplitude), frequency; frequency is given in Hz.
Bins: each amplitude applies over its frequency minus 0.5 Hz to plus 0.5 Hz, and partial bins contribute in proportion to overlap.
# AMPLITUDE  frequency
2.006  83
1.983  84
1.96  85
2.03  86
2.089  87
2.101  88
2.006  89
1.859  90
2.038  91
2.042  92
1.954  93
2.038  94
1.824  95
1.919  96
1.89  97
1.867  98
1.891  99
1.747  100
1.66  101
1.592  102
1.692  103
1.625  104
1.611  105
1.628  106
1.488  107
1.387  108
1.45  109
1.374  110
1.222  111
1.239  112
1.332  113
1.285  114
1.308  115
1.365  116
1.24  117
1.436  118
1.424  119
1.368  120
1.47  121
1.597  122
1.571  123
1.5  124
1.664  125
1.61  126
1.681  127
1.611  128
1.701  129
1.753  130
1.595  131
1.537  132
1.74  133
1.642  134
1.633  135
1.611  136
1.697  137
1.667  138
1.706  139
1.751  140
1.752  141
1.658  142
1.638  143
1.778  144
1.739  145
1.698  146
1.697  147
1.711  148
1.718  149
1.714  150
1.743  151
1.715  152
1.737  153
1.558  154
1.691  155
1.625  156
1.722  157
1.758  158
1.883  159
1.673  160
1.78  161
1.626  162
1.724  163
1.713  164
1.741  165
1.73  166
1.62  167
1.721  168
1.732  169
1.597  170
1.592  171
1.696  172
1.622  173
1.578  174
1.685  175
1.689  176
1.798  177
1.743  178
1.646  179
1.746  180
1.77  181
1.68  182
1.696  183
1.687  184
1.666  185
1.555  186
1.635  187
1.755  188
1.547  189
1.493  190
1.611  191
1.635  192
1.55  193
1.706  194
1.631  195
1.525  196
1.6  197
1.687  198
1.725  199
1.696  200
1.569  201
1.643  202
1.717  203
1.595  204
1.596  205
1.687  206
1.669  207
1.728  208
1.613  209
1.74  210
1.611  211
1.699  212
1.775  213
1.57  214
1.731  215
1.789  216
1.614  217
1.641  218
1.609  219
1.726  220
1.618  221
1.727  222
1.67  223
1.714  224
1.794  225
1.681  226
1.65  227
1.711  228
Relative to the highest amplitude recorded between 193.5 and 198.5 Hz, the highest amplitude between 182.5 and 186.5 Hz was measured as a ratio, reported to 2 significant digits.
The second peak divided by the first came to 0.99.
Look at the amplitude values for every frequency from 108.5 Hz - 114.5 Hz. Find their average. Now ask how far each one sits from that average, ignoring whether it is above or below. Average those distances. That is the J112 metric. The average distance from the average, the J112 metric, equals 0.0683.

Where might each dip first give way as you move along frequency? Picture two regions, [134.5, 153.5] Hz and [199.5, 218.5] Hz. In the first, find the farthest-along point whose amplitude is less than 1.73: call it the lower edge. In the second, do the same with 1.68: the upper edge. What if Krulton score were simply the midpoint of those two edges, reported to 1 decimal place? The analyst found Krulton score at 185.0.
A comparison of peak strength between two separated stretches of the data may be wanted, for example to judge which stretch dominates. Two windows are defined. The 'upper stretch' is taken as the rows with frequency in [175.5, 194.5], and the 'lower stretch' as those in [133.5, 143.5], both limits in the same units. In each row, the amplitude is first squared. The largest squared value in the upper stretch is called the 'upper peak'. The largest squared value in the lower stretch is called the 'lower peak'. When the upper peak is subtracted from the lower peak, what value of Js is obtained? -0.16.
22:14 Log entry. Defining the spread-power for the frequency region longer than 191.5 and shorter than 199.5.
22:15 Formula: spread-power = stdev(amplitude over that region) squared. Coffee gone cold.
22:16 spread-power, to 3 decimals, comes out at 0.005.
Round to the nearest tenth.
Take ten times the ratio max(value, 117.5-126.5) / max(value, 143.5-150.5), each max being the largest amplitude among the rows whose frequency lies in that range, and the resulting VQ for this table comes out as 9.4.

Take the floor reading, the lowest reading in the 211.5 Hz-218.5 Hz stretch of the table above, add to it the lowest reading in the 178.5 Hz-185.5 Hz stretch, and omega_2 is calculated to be 3.22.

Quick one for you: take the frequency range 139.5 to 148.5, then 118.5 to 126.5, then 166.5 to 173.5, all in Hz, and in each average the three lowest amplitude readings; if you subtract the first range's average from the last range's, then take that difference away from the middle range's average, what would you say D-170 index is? 1.48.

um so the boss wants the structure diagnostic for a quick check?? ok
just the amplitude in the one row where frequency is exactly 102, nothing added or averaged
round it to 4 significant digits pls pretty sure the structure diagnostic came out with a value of 1.592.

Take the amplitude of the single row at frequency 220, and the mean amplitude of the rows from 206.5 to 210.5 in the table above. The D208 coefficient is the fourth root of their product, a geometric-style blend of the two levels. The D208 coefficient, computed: 1.31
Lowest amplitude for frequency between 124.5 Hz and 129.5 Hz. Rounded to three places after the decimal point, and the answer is 1.610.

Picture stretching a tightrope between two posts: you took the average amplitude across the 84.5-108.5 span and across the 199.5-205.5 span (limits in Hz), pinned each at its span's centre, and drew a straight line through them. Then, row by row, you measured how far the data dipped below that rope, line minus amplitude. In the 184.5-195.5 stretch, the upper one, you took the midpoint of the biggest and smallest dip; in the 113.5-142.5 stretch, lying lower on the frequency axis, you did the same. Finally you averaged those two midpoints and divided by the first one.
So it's 4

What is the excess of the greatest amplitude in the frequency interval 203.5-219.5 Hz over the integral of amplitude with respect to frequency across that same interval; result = -24.88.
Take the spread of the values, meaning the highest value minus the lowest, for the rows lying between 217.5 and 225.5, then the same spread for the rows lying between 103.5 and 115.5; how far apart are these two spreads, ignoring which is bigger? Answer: 0.22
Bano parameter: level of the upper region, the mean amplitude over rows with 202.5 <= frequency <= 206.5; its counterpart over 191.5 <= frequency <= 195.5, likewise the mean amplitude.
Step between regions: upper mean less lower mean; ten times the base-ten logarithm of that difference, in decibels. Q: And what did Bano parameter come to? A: -17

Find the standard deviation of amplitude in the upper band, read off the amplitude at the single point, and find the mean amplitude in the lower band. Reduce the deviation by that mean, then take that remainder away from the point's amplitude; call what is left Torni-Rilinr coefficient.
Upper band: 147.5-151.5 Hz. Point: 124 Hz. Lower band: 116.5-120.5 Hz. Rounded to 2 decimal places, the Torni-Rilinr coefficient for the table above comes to 2.85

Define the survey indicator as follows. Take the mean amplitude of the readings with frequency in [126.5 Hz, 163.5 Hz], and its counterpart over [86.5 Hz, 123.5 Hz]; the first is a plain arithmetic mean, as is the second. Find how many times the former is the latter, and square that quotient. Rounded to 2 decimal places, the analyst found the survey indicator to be 1.07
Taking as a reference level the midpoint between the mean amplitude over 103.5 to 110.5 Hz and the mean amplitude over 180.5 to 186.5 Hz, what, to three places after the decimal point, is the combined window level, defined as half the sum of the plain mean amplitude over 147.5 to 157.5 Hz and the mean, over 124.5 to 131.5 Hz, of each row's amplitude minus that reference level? 0.880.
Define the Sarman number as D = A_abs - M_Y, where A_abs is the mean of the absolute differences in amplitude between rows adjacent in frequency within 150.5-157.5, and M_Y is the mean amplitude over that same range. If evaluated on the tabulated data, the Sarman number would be -1.60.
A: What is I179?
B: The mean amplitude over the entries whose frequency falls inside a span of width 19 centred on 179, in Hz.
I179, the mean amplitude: 1.68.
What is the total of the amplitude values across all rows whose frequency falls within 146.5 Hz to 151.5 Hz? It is 8.6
